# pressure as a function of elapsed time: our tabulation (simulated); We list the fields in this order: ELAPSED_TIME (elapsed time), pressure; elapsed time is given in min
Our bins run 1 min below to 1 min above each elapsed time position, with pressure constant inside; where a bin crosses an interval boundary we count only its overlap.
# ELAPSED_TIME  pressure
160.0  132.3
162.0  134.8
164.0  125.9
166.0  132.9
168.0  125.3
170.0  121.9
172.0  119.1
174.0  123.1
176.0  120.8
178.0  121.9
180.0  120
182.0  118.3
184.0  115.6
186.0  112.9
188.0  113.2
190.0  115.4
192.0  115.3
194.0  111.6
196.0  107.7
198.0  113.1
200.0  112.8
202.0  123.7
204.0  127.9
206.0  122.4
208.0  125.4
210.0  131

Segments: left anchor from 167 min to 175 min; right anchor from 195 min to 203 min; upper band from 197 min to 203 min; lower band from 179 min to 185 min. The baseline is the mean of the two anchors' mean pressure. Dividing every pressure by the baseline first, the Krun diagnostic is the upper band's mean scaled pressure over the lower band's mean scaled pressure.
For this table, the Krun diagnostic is 0.99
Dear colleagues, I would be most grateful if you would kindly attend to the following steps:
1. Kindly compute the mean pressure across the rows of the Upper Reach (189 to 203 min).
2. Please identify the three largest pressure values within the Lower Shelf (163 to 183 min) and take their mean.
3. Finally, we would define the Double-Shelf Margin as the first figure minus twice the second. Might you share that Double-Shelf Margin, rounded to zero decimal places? -142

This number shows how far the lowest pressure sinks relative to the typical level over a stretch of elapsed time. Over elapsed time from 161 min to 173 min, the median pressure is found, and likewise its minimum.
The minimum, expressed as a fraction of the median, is 0.95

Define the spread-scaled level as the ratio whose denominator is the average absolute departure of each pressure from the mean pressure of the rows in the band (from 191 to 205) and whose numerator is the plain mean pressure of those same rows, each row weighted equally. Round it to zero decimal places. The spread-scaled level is 21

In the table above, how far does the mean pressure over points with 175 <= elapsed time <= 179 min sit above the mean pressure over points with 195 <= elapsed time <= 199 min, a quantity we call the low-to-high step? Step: 11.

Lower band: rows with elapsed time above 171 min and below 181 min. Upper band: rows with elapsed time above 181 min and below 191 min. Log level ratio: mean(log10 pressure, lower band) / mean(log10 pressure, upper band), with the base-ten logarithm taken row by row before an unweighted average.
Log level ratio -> 1.01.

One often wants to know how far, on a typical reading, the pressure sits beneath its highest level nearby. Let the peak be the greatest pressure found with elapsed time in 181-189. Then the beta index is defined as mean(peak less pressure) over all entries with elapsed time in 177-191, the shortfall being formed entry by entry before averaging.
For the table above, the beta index 1.5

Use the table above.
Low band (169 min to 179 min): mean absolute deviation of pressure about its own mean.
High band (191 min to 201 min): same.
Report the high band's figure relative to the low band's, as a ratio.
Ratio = 1.7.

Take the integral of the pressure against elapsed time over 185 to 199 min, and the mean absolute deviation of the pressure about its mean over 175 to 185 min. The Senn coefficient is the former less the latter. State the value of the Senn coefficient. 1577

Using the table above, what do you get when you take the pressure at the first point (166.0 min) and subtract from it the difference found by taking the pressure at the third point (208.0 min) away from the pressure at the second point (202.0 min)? 135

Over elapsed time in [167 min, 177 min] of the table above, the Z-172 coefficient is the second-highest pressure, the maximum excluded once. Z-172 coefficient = 123.1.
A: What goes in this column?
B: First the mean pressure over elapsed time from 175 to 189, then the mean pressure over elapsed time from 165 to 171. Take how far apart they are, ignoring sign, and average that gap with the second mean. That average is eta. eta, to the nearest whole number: 68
